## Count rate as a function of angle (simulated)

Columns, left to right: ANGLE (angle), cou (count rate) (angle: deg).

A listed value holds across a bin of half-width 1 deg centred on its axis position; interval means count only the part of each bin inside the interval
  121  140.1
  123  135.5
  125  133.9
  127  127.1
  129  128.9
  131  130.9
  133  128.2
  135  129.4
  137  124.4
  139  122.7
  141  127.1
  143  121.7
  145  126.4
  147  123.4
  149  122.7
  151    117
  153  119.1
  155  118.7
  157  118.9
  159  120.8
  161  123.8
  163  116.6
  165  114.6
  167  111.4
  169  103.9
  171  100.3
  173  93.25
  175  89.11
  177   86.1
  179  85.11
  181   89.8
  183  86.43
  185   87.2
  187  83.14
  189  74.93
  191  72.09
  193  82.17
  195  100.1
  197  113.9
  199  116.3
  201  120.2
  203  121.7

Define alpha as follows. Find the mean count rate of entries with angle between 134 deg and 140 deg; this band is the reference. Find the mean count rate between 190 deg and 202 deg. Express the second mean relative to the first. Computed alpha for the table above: 0.8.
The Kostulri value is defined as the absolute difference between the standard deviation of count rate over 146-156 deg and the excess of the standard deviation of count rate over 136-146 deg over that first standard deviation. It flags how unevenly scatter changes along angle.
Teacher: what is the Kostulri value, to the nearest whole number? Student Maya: 3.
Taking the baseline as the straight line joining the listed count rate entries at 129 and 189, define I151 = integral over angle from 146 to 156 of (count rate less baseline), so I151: 111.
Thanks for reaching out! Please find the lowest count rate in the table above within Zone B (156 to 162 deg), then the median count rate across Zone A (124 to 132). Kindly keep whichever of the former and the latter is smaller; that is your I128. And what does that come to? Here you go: 119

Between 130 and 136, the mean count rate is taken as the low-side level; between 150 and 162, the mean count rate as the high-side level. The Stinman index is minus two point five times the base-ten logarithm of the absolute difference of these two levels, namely -2.5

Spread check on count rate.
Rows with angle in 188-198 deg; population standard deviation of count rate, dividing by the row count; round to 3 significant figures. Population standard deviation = 16.0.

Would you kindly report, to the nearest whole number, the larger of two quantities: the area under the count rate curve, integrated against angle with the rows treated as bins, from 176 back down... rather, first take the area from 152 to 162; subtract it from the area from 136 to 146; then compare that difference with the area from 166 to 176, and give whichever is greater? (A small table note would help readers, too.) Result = 996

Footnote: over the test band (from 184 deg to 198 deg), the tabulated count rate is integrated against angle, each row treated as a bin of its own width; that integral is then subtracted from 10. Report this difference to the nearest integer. -1217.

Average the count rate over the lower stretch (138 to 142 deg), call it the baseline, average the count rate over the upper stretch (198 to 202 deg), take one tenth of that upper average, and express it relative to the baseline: 0.095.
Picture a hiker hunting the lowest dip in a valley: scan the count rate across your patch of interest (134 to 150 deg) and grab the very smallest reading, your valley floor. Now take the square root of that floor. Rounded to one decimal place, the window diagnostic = 11.0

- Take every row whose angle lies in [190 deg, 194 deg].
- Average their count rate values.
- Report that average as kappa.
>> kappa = 77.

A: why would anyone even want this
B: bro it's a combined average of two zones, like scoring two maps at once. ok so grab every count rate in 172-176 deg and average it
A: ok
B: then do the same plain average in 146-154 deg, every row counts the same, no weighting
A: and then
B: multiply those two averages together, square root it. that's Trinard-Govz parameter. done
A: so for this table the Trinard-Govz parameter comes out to 105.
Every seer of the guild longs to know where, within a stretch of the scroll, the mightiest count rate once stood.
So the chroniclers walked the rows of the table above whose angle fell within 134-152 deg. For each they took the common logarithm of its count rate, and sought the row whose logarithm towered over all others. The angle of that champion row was 135 deg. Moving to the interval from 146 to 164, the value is 161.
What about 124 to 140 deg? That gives 125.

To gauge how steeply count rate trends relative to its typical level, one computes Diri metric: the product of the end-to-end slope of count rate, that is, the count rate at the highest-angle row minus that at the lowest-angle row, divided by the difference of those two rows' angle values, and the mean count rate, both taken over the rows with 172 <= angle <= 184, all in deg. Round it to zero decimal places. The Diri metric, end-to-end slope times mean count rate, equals -60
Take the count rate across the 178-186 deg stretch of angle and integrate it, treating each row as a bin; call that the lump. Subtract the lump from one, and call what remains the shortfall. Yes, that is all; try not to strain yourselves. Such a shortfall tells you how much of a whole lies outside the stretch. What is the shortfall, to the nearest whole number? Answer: -696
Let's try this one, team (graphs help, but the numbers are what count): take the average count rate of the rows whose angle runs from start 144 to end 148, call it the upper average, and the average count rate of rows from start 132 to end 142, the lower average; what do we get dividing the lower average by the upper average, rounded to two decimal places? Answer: 1.01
